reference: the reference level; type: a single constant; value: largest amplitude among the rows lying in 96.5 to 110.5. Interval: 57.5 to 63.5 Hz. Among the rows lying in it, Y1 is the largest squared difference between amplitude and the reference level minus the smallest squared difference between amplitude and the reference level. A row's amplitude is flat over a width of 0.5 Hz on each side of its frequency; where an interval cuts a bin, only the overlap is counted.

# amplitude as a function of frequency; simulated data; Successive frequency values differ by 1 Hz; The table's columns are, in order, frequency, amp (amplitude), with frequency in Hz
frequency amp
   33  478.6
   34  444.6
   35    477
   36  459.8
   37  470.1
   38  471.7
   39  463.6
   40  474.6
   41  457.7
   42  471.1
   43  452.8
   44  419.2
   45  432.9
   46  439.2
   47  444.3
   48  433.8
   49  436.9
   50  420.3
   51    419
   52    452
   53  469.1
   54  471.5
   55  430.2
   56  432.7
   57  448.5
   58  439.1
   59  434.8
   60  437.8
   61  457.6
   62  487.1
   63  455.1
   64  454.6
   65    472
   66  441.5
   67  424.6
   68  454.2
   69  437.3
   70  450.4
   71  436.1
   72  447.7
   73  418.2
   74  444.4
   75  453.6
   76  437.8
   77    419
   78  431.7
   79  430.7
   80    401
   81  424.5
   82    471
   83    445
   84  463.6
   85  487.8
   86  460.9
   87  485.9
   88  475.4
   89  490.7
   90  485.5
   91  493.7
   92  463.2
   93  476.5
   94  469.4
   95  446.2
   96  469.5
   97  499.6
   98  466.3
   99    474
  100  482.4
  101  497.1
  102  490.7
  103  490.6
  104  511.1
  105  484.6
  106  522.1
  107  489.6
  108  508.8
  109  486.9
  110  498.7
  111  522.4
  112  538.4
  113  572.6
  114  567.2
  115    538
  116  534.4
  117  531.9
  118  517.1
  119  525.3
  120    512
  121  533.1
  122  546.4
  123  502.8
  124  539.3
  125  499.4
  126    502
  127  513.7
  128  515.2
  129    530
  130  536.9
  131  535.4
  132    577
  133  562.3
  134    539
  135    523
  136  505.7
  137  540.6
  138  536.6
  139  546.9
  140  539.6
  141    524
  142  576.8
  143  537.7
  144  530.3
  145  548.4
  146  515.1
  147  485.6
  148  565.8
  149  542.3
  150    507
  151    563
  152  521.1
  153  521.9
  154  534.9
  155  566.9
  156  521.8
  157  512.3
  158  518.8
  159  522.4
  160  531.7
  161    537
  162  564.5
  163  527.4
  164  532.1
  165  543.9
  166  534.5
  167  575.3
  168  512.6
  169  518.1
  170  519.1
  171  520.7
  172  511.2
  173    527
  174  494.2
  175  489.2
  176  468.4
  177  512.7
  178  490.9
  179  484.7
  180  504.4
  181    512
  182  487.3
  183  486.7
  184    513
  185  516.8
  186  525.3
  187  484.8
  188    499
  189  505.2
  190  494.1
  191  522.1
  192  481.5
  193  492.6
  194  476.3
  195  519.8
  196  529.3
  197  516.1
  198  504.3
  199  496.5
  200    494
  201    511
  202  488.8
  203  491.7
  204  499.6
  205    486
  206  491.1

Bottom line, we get 6396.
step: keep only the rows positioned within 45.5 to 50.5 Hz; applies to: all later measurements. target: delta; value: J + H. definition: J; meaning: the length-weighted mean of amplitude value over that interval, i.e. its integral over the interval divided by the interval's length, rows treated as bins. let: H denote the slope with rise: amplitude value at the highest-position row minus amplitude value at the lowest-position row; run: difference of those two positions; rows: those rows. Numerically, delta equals 430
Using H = -5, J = 435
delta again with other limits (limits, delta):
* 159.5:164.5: 539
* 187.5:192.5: 496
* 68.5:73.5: 433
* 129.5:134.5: 551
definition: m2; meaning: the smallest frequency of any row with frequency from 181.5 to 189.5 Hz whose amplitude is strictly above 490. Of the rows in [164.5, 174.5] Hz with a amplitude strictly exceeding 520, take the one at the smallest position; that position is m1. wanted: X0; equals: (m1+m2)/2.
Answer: 174.5 Hz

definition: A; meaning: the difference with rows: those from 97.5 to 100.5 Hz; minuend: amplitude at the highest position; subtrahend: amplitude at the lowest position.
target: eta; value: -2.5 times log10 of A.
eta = -3.0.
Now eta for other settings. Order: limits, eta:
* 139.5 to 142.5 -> -3.9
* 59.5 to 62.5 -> -4.2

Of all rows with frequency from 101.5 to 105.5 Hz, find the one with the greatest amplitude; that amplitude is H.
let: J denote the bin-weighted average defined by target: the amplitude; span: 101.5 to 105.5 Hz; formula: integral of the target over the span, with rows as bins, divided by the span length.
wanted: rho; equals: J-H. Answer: -17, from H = 511.1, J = 494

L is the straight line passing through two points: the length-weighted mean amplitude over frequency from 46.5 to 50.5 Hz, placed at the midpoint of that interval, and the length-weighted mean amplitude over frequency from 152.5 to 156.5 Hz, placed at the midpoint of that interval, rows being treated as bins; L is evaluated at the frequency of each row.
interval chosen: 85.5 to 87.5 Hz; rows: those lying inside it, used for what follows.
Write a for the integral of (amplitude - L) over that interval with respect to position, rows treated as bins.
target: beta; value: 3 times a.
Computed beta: 17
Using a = 6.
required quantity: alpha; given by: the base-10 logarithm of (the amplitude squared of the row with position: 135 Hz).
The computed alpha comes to 5.44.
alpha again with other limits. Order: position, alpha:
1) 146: 5.42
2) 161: 5.46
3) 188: 5.40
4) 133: 5.50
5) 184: 5.42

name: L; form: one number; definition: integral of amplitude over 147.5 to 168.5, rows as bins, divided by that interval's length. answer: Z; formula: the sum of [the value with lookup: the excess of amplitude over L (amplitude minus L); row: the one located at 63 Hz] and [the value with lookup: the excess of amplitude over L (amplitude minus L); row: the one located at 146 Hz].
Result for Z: -102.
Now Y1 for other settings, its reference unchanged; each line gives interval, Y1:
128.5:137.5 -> 3013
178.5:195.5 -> 2098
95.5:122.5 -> 3114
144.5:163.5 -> 2007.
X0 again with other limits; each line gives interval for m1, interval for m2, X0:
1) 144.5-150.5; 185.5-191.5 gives 165.5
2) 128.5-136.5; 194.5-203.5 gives 162.0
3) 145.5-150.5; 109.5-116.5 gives 129.0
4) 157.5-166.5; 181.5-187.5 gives 171.5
